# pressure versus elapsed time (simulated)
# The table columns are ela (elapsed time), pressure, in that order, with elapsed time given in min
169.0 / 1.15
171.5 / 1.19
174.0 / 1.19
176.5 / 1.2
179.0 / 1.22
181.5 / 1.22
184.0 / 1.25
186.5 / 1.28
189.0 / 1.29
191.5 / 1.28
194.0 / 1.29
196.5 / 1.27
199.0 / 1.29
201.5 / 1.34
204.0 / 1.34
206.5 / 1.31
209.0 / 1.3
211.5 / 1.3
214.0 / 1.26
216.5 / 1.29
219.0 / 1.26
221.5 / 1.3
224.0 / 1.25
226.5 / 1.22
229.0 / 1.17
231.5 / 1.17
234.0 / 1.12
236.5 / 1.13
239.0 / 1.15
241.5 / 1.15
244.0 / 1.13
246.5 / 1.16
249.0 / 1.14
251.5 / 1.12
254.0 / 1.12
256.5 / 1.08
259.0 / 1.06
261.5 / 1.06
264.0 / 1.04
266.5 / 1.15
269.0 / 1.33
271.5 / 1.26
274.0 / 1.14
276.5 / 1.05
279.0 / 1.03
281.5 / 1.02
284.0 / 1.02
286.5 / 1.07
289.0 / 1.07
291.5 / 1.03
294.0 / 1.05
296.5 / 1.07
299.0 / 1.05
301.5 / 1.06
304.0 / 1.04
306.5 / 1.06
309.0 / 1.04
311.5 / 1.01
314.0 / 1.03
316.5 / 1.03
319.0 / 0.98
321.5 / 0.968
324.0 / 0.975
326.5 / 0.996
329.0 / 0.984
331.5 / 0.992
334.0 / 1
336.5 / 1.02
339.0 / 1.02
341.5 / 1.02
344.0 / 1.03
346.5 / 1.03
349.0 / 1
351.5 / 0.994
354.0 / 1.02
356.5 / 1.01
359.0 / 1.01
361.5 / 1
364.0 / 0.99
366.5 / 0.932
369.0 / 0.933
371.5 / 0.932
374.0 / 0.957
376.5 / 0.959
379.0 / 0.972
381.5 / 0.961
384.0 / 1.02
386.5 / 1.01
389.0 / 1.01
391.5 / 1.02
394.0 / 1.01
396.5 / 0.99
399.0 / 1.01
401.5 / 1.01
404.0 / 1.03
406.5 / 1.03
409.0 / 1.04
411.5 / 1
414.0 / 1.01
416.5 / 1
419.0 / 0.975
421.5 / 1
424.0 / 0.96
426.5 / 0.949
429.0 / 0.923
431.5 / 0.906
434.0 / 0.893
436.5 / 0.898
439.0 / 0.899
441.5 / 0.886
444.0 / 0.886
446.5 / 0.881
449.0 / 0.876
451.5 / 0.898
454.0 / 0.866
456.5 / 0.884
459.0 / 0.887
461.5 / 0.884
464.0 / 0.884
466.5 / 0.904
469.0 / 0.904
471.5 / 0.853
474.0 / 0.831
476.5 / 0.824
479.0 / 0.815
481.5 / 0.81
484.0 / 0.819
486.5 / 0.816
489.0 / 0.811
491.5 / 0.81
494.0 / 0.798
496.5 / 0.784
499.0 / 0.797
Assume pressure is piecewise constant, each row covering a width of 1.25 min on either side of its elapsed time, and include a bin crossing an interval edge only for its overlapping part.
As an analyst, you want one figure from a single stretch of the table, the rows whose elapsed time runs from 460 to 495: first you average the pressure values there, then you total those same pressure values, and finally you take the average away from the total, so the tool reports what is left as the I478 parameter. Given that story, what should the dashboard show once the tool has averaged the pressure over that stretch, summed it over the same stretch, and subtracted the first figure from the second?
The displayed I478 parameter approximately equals 10.9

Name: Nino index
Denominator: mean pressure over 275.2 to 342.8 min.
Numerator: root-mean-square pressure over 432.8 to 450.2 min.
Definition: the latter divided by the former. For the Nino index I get 0.87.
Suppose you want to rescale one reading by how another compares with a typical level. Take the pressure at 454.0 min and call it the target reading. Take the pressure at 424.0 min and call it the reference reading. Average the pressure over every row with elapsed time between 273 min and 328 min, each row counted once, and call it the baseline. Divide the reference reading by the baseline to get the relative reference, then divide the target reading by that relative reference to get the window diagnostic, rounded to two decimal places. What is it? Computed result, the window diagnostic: 0.93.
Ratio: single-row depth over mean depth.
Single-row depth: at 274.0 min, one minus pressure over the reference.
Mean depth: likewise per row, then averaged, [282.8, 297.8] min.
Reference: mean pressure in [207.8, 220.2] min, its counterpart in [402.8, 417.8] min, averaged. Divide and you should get 0.1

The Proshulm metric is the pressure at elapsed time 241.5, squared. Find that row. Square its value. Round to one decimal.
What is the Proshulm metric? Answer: 1.3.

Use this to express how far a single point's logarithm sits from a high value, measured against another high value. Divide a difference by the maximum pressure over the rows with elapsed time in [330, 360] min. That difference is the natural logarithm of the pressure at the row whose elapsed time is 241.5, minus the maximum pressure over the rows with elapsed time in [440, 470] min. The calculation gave -0.74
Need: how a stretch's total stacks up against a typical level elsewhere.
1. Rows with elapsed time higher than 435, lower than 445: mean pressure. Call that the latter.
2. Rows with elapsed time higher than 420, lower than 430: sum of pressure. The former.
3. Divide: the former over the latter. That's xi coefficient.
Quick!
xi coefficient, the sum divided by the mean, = 4.3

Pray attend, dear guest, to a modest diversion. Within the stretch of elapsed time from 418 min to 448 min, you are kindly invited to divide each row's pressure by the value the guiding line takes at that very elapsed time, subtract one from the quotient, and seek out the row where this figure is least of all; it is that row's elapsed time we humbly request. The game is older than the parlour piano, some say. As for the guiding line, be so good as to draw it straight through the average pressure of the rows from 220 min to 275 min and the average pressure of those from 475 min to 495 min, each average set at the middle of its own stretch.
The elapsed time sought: 434.0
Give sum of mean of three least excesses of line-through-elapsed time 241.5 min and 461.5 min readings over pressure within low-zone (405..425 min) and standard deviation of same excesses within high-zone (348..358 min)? -0.07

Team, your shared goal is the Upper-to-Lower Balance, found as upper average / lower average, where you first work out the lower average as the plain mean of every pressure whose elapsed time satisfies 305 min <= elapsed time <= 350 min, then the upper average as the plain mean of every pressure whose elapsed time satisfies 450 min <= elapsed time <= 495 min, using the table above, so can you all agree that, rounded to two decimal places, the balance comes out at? 0.84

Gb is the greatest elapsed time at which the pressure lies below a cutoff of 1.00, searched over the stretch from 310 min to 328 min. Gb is 326.5 min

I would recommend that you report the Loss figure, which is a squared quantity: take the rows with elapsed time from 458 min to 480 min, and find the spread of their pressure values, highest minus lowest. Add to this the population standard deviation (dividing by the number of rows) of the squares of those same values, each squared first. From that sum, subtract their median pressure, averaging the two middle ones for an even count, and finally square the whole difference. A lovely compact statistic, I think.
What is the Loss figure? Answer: 0.55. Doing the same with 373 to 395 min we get 0.80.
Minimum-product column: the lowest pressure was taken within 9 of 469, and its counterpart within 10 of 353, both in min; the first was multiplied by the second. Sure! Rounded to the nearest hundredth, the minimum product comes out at 0.82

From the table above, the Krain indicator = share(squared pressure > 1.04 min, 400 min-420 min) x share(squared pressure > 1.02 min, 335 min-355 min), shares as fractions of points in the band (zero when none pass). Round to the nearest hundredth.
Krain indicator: 0.28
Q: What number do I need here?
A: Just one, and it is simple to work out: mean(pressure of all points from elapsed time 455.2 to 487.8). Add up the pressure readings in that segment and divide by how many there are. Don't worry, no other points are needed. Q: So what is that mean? 0.85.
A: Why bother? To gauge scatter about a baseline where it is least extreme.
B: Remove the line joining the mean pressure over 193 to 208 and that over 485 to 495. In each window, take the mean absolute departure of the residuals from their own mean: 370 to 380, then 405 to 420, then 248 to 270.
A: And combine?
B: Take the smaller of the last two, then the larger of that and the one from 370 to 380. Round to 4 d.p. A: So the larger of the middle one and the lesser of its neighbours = 0.0148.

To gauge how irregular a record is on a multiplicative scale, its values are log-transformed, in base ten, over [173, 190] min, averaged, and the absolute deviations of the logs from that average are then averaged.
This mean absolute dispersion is 0.011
